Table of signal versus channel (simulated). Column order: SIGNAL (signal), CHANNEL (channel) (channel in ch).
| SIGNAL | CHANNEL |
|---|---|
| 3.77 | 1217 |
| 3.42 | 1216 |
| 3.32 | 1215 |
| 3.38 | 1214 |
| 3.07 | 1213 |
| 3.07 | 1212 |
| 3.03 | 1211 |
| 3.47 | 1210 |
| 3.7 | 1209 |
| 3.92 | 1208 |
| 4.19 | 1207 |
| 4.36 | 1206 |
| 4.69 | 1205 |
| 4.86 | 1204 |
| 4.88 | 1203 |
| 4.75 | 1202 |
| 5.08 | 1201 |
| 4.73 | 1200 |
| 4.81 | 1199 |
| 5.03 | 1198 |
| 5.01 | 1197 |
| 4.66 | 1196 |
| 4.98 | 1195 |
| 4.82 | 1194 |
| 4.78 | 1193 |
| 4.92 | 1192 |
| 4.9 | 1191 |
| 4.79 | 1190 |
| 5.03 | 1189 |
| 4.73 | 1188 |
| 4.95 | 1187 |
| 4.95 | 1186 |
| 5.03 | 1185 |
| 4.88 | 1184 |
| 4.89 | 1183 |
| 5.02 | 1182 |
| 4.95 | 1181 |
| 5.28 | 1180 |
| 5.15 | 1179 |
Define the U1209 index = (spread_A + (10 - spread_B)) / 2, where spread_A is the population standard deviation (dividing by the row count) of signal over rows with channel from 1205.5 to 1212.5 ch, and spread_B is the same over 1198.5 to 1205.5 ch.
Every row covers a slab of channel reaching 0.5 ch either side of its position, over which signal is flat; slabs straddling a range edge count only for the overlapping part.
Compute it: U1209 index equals 5.18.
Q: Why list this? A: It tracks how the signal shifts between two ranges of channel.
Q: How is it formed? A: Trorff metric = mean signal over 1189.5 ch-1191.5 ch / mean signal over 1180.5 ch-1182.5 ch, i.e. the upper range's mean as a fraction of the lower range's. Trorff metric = 0.97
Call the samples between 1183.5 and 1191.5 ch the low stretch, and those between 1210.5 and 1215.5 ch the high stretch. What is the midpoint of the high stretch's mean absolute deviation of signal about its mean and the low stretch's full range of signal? 0.22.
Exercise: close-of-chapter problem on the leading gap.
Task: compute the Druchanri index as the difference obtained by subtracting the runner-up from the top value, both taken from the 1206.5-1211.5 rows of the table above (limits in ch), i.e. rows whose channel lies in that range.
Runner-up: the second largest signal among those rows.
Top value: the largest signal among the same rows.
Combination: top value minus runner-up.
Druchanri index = 0.27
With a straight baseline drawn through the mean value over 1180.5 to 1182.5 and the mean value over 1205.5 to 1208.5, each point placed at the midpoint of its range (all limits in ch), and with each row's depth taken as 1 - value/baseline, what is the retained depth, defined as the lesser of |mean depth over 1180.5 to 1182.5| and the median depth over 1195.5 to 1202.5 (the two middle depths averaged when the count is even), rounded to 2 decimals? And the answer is -0.10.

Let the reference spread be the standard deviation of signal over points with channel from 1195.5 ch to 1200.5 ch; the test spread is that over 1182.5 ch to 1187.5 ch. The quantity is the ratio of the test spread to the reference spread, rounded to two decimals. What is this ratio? 0.36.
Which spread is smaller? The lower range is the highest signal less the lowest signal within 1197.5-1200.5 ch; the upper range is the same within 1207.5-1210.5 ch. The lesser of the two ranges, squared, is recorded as 0.090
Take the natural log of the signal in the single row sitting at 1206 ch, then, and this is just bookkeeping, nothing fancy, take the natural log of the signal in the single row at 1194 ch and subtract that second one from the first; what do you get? -0.10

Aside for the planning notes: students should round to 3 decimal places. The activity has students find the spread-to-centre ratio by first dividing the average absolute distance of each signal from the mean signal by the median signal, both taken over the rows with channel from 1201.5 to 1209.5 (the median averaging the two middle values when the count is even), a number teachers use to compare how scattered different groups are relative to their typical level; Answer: 0.083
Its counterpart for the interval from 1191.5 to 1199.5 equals 0.022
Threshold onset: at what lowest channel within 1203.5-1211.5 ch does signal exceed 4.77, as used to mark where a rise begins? 1204 ch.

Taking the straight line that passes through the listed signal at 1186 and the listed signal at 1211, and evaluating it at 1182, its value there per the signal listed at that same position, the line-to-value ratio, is 1.05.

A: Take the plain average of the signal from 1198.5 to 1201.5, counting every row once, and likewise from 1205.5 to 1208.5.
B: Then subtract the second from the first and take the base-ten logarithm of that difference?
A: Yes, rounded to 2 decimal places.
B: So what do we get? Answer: -0.14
